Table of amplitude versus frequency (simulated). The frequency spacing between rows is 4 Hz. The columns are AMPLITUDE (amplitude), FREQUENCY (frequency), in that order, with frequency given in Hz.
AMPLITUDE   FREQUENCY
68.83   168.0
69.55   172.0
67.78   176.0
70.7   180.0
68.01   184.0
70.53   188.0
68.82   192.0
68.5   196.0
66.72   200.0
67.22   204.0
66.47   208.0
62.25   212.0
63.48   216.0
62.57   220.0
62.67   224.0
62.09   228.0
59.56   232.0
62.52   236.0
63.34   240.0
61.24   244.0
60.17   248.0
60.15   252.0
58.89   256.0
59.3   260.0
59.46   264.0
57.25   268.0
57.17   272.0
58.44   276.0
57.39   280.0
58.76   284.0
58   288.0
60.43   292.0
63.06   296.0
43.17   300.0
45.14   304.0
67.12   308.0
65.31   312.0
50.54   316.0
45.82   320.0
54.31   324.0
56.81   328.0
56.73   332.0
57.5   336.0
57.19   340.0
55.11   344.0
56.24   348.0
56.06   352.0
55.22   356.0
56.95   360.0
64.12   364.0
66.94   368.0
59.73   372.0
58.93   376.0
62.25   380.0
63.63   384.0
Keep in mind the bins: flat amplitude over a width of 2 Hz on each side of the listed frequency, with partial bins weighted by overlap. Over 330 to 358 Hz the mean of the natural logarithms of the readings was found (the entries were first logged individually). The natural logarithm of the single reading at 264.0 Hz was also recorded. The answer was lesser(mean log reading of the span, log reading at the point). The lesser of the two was 4.03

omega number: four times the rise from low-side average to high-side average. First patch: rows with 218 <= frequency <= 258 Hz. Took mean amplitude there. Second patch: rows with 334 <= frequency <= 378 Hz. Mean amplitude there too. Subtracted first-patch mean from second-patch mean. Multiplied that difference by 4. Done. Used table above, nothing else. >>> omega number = -11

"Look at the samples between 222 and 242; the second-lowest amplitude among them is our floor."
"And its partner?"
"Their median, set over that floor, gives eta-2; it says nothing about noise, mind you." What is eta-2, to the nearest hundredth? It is 1.01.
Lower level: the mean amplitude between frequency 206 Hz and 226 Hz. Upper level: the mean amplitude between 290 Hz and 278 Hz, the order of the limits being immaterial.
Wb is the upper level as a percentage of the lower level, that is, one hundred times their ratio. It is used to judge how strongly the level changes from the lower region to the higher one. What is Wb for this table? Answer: 91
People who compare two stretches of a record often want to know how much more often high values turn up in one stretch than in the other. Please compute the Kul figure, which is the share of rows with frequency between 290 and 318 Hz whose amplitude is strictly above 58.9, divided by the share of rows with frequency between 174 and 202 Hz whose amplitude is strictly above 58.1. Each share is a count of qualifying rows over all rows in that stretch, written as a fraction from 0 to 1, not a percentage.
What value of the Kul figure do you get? 0.57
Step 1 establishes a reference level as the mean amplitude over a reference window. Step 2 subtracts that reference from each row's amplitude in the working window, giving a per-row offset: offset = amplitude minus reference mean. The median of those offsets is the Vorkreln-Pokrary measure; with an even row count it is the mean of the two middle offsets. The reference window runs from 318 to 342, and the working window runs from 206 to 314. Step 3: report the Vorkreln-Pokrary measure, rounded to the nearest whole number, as 5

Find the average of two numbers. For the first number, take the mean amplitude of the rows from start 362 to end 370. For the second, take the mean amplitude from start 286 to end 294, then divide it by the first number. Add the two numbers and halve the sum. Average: 33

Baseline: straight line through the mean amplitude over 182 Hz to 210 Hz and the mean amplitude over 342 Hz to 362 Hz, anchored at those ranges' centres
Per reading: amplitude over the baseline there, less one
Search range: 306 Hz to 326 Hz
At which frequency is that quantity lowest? 320.0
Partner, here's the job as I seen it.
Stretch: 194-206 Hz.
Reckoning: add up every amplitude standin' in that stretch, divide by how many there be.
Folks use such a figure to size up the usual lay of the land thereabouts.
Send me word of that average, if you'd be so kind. 67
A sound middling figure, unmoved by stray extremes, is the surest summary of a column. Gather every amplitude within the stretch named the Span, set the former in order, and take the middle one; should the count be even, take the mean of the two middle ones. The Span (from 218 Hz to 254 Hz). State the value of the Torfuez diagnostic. 62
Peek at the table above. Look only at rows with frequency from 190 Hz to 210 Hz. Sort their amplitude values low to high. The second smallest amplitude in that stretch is 66.72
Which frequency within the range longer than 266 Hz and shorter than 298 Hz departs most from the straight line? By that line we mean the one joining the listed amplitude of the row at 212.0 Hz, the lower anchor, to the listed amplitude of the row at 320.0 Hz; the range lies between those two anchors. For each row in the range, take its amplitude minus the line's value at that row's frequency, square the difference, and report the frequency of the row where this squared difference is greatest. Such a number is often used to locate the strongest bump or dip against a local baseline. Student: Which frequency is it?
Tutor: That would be 296.0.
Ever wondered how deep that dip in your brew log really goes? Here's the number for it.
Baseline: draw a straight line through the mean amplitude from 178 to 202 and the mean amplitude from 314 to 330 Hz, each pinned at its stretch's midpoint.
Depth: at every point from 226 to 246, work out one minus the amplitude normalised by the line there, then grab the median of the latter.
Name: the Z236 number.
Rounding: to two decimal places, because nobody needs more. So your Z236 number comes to 0.01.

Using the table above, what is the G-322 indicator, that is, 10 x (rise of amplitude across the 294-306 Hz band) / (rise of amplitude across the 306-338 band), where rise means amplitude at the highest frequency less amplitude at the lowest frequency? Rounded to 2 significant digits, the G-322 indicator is 19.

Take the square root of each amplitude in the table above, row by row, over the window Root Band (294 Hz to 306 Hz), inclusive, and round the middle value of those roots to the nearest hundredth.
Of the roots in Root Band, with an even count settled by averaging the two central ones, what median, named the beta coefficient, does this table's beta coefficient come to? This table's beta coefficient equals 6.72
